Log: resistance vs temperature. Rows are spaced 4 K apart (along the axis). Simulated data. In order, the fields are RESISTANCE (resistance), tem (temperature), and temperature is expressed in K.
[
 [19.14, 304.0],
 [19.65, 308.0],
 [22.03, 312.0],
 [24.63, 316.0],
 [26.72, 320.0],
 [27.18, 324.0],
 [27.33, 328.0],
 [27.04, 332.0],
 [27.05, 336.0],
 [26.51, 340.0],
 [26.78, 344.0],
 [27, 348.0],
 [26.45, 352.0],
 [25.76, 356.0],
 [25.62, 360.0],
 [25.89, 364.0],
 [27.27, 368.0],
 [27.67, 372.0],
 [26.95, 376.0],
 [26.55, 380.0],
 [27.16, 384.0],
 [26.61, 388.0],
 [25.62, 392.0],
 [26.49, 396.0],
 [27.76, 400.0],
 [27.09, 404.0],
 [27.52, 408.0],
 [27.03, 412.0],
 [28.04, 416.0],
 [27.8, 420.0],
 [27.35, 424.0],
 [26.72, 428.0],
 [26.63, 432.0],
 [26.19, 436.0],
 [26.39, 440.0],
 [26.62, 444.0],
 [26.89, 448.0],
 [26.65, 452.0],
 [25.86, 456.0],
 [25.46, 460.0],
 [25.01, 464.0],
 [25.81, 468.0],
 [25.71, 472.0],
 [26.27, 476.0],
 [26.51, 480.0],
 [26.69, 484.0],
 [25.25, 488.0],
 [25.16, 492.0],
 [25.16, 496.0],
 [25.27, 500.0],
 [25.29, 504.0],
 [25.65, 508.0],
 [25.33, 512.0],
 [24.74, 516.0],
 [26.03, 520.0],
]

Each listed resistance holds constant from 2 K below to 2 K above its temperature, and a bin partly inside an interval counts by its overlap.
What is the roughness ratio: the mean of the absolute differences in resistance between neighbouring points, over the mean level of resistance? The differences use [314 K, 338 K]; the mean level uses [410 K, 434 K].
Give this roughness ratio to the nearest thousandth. 0.022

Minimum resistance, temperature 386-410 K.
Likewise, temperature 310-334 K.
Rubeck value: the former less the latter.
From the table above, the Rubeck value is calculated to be 3.6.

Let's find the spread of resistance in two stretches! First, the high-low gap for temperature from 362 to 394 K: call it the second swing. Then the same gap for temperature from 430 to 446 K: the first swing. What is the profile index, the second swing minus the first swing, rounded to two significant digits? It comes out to 1.6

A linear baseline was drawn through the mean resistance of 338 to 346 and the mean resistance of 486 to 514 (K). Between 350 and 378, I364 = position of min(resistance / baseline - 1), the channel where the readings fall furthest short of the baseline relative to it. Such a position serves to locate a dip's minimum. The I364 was 360.0 K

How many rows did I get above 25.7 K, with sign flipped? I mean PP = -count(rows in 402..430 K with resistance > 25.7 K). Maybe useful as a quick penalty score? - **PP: -7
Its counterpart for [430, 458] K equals -7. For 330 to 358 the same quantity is -7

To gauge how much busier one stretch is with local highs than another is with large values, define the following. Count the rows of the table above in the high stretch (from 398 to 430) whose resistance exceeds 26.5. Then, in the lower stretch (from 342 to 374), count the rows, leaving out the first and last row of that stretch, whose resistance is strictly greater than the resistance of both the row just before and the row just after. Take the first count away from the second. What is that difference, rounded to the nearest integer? -7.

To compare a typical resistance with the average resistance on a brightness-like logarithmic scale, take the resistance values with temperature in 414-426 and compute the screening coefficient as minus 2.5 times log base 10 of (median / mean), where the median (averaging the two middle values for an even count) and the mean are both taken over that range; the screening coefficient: -0.003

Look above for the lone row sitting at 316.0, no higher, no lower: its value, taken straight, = 24.63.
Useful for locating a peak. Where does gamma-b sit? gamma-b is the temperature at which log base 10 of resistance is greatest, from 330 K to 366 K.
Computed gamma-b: 336.0 K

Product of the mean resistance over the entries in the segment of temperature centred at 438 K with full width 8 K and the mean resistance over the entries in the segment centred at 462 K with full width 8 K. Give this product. 663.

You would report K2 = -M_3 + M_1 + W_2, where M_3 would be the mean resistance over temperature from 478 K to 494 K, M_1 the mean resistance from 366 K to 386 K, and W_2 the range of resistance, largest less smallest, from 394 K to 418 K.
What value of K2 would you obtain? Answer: 2.77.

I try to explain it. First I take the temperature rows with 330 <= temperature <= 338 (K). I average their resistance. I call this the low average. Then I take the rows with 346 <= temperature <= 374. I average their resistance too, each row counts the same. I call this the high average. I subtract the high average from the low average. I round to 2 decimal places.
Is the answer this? 0.52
